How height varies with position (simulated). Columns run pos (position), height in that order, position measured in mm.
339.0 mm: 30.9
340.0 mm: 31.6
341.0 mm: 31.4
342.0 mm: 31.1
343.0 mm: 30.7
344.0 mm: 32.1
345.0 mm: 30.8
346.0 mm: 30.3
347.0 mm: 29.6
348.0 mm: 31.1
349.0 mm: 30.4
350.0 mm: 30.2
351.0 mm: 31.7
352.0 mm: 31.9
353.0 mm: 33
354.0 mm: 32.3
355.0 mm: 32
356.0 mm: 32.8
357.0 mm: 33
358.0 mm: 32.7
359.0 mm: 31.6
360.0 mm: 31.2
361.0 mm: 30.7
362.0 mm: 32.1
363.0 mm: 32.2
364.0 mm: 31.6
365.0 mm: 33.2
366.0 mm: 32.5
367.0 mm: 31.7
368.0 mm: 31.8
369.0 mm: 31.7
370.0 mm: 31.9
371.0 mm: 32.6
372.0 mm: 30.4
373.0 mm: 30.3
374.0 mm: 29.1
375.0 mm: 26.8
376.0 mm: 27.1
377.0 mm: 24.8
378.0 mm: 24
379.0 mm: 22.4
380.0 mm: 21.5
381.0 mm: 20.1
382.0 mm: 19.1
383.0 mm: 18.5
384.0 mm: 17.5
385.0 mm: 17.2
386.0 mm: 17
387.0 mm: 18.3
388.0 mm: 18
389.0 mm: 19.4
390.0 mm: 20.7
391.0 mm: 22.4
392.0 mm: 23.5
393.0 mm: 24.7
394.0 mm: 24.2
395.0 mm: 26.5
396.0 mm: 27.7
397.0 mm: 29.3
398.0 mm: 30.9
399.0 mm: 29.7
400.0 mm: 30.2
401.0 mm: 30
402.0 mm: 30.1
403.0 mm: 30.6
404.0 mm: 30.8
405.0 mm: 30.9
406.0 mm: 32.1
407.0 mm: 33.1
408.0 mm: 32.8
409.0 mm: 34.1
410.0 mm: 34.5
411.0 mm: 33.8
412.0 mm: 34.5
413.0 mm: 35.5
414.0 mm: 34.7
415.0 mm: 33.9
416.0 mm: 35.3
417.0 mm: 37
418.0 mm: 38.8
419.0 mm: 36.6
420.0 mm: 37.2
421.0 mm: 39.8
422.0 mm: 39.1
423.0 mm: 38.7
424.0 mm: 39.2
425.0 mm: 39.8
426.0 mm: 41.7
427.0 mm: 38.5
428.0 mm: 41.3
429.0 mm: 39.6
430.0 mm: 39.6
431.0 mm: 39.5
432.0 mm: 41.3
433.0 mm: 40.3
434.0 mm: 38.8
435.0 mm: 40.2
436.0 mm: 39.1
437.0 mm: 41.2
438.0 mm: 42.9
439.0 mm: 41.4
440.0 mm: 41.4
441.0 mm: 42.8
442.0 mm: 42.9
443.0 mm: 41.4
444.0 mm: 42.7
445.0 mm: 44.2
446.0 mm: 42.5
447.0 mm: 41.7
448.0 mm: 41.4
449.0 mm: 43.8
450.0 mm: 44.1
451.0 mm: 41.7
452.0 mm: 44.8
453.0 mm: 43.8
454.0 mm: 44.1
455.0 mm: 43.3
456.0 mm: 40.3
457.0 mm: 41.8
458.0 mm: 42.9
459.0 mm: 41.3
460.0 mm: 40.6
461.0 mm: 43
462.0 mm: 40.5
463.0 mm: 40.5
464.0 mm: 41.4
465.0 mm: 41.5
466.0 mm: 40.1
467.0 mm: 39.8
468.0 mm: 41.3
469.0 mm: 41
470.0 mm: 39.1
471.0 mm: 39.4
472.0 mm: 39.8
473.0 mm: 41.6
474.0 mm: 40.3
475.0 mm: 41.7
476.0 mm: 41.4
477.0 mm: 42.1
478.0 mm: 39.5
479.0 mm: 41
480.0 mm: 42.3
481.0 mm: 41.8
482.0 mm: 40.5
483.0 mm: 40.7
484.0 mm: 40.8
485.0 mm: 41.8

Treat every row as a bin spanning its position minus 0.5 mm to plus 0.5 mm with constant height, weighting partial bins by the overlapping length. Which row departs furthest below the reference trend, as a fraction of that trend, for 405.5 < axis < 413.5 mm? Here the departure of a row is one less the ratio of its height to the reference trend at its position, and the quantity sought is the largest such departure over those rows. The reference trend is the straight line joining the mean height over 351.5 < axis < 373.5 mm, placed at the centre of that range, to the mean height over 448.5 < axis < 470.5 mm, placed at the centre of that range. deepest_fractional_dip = 0.12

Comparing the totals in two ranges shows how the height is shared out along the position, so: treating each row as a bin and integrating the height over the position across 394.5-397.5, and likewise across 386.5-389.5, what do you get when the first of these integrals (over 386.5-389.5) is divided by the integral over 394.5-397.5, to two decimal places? 0.67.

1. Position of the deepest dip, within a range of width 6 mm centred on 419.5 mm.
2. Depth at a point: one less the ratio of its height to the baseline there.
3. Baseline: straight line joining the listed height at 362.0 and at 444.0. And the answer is 419.0 mm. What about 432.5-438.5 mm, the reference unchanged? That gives 434.0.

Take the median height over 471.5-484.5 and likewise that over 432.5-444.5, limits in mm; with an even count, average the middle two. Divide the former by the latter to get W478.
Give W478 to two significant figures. 0.99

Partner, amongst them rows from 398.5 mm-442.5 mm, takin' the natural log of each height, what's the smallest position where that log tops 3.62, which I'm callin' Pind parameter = 418.0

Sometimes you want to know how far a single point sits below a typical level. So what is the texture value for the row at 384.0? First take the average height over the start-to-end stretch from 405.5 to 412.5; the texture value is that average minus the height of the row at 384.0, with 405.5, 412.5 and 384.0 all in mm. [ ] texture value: 16.1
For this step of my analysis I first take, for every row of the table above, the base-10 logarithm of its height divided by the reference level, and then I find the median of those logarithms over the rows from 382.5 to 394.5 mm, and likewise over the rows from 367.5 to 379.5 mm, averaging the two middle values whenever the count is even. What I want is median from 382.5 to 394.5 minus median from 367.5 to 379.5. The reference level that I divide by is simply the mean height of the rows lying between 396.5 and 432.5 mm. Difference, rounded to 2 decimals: -0.20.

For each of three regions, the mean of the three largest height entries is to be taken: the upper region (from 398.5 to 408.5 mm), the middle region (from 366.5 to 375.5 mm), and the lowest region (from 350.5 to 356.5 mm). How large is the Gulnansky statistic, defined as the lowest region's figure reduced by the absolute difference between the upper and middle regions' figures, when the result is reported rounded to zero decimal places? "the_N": 32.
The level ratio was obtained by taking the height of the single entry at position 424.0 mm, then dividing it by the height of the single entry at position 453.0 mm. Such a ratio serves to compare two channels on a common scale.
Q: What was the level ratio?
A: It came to 0.89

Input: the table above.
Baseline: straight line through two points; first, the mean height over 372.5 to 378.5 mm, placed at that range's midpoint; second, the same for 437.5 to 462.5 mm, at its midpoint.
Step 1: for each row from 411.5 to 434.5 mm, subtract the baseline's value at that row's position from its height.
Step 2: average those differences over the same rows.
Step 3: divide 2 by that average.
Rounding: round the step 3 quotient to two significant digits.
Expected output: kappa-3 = 1.4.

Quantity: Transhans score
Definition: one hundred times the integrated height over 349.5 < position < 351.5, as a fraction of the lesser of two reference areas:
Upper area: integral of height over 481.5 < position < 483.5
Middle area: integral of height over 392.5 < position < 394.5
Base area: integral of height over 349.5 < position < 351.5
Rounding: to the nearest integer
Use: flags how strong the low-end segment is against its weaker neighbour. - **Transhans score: 127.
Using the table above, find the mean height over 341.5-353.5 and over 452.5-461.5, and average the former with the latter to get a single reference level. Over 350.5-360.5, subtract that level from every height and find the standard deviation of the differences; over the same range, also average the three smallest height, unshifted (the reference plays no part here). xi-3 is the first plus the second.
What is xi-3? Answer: 32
